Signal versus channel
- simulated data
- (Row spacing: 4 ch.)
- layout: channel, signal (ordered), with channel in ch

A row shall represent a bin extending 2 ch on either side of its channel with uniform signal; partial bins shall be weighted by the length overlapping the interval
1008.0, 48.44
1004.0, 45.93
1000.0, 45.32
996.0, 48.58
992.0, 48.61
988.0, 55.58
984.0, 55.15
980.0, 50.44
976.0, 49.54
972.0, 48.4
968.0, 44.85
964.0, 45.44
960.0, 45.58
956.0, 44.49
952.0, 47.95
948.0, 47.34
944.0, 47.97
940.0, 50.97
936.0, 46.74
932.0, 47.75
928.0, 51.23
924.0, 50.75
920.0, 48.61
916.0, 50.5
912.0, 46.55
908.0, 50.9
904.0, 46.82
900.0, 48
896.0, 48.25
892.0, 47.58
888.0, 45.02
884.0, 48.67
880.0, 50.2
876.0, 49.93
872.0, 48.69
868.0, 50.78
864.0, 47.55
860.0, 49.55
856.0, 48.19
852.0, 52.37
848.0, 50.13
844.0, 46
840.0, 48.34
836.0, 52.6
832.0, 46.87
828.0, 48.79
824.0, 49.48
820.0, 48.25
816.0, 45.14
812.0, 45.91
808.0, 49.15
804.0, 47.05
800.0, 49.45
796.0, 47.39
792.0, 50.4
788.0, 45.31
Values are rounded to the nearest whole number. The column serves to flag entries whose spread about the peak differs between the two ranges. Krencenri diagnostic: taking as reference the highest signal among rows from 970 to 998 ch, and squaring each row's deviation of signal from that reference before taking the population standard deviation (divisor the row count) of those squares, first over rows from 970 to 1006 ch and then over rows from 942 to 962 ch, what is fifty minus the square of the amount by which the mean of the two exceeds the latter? 33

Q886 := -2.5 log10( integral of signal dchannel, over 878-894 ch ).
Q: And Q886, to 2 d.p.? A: -7.21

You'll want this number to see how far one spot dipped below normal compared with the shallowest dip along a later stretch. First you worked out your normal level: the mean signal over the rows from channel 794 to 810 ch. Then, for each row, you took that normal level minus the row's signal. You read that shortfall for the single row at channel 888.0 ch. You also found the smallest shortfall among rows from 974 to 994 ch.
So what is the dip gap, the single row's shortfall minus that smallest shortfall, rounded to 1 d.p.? 10.6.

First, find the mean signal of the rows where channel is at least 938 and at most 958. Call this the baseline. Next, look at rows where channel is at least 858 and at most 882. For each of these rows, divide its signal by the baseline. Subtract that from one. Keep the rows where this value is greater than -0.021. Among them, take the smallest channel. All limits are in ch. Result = 864.0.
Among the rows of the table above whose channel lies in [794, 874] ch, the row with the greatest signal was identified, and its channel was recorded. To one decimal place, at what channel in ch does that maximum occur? 836.0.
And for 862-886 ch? 868.0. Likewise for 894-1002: 988.0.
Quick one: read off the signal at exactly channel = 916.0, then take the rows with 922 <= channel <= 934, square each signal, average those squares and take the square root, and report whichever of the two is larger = 50.5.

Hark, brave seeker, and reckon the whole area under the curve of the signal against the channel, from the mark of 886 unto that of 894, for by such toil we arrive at 370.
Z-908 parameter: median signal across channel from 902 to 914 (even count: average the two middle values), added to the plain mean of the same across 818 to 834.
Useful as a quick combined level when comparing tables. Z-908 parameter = 95.2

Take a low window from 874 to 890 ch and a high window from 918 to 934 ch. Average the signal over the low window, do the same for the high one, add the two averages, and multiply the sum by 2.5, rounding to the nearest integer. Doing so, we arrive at 245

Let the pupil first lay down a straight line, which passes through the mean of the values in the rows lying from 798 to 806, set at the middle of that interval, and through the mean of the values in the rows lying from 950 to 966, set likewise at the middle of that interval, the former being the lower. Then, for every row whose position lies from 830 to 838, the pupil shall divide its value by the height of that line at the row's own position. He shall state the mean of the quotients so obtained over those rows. 1.04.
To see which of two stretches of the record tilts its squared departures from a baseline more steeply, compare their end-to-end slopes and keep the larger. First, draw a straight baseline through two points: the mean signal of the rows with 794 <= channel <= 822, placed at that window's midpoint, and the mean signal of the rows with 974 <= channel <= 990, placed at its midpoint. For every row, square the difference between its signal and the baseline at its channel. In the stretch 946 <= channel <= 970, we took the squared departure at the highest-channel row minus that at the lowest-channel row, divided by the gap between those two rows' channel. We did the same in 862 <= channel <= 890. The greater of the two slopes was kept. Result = 1.81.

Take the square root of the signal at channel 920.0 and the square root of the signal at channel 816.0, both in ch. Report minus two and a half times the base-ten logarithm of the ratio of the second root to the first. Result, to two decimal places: 0.04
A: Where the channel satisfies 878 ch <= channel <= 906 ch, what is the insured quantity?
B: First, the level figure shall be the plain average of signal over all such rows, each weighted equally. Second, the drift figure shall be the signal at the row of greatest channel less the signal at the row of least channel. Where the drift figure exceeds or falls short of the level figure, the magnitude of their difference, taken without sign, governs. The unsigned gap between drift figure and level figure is 51.2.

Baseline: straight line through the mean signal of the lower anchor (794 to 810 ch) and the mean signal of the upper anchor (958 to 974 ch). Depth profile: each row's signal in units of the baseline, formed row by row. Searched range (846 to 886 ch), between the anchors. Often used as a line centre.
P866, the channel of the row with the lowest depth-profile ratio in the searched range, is 864.0 ch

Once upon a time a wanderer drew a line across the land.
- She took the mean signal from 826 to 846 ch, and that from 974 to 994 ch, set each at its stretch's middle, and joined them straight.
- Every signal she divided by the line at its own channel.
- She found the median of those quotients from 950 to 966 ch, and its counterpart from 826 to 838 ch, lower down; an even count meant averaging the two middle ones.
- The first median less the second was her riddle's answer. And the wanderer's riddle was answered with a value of -0.12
